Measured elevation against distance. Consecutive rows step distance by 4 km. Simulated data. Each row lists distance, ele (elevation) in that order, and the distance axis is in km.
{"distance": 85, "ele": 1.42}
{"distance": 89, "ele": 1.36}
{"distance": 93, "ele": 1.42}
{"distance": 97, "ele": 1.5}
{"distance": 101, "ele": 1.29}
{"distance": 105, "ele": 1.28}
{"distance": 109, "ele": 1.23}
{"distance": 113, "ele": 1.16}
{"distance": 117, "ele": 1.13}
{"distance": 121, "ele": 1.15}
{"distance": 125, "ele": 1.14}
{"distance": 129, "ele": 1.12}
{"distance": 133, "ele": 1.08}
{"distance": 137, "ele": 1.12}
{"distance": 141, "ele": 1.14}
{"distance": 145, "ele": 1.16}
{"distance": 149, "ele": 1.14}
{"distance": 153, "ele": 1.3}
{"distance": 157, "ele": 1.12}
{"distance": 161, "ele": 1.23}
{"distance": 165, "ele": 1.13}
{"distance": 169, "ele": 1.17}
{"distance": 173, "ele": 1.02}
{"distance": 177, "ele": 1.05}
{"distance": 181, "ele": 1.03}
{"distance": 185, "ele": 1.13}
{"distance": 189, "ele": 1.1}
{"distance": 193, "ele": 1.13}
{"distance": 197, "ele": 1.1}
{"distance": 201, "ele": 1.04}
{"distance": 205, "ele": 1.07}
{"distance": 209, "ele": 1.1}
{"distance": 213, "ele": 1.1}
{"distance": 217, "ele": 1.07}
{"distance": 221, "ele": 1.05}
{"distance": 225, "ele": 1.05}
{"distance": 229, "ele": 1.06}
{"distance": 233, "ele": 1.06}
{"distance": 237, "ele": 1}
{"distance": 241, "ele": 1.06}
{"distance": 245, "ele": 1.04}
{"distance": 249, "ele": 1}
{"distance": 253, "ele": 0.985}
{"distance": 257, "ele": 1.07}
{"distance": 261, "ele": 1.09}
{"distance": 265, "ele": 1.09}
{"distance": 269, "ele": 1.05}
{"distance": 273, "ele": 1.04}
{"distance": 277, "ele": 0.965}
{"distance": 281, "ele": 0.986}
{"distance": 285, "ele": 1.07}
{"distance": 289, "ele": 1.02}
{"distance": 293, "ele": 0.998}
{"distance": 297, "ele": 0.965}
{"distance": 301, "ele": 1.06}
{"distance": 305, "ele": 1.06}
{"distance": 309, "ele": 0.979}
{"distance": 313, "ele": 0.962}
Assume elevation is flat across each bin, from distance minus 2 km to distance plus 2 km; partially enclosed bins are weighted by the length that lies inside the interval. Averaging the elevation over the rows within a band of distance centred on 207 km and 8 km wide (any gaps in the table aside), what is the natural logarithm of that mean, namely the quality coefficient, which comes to 0.082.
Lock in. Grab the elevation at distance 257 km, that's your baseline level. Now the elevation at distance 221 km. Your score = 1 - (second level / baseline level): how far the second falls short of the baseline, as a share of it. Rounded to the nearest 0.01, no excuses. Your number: 0.02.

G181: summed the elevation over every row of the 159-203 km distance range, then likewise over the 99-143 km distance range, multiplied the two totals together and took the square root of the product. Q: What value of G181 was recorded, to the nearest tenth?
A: 12.5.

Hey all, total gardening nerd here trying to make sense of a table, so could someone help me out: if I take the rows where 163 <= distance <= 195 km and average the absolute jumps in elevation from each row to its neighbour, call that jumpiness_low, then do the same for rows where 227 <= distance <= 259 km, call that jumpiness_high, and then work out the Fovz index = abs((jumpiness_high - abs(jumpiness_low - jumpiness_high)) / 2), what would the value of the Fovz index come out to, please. 0.011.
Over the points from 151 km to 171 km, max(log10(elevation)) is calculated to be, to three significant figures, 0.114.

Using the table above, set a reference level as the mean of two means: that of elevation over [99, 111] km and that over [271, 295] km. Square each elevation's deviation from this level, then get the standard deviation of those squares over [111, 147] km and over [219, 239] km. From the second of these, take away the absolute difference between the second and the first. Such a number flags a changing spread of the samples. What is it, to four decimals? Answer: 0.0011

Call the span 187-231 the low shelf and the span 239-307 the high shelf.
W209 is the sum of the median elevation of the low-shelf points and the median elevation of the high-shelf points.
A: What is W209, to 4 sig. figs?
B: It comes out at 2.110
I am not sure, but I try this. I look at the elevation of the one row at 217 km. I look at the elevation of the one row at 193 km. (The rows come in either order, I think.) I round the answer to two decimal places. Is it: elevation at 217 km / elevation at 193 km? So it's 0.95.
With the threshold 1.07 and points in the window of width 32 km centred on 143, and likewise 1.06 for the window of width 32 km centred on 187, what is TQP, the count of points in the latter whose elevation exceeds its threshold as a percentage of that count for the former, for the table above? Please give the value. 50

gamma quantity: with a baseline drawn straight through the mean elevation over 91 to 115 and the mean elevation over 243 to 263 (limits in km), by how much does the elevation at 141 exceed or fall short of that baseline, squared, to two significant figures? 0.011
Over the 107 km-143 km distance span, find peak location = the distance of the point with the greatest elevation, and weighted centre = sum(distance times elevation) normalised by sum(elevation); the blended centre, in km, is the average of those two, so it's 116.9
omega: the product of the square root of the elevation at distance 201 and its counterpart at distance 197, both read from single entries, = 1.07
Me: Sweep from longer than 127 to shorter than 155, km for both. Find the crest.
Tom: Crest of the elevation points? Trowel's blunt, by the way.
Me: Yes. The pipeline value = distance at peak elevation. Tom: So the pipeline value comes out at 153 km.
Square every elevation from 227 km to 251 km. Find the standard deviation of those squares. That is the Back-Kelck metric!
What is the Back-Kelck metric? 0.06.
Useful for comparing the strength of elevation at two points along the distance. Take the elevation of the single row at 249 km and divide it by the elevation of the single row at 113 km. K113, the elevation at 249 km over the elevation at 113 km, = 0.86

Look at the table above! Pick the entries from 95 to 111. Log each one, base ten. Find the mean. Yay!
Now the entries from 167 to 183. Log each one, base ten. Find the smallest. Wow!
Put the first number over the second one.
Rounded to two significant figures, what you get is 14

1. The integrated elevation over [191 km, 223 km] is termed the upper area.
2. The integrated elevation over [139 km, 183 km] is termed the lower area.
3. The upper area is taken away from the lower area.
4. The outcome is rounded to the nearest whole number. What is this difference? 15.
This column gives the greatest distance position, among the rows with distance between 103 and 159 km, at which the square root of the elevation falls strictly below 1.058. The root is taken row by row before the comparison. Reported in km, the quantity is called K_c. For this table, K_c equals 133 km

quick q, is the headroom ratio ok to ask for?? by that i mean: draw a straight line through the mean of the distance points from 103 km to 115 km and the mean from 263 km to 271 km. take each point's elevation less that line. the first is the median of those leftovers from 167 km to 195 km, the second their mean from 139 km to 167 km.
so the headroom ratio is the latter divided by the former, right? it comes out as 0.14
